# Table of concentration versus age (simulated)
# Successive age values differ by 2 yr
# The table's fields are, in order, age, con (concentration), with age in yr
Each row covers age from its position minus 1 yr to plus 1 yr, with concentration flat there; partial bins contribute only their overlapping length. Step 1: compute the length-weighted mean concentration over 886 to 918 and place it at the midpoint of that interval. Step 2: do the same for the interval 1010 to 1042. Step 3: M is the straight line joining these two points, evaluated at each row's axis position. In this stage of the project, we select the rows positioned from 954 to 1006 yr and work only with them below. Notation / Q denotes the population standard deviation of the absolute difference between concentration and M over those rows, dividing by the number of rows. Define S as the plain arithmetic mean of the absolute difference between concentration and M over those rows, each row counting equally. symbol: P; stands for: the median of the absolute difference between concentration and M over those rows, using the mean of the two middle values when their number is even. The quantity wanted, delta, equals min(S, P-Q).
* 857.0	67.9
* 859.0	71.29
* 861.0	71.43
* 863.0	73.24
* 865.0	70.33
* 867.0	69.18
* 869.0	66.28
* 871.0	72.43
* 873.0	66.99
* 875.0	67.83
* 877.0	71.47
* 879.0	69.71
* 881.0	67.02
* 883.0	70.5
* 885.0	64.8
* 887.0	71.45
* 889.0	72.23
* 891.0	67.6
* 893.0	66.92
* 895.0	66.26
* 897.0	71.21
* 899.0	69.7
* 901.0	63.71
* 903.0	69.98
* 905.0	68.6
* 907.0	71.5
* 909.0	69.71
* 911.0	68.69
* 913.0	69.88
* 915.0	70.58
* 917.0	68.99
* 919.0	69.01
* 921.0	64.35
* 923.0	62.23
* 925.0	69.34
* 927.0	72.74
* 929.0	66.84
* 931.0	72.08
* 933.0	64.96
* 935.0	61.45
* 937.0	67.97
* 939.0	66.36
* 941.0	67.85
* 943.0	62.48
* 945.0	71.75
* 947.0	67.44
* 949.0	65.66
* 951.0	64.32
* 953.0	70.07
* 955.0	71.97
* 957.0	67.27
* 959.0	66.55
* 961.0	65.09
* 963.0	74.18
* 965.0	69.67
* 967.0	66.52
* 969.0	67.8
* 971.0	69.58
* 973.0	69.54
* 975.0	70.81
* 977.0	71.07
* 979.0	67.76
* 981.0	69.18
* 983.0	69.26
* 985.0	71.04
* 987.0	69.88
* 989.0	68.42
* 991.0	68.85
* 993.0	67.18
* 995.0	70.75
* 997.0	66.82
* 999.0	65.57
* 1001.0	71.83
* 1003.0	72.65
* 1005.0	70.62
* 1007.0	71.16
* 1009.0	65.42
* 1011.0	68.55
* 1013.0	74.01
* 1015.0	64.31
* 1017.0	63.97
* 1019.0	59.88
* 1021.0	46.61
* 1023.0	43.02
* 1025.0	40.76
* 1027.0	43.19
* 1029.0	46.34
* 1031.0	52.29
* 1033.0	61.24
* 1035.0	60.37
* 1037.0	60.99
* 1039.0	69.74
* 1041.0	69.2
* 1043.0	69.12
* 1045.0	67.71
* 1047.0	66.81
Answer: 4.5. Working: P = 7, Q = 2.8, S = 7.2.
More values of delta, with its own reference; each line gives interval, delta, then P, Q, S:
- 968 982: 5.6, 7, 1.3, 6.9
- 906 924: 0.4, 2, 1.3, 2.1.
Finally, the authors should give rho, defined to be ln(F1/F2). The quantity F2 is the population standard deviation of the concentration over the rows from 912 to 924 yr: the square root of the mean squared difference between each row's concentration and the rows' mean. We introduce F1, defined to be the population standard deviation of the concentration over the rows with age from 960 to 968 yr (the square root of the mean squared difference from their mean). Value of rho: 0.12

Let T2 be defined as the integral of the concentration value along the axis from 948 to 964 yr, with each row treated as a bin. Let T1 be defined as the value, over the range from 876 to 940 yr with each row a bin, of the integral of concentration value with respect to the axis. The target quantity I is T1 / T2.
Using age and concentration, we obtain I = 4.0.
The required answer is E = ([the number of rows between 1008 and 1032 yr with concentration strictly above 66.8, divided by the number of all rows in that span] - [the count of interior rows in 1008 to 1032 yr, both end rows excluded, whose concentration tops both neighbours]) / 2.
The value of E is -0.4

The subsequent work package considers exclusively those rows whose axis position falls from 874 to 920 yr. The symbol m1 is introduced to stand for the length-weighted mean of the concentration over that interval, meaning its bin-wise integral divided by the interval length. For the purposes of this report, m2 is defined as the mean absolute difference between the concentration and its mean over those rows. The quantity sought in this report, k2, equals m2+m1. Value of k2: 70.7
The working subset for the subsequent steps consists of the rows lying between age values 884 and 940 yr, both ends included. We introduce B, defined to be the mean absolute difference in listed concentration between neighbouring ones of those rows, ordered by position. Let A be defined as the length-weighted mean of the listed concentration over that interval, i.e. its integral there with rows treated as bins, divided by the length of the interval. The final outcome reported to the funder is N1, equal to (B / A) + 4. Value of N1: 4.05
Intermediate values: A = 68.2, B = 3.3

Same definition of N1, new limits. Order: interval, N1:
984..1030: 4.05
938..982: 4.04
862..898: 4.05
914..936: 4.06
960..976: 4.04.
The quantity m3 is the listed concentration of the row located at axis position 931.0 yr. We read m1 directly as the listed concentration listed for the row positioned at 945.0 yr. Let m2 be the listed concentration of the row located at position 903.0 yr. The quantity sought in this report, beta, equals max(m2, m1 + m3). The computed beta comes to 144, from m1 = 71.75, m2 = 69.98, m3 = 72.08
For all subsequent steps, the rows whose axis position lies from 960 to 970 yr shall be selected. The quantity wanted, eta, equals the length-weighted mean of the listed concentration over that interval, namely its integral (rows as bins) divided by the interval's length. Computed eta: 68.7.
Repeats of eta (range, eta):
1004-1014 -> 70.0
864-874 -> 69.0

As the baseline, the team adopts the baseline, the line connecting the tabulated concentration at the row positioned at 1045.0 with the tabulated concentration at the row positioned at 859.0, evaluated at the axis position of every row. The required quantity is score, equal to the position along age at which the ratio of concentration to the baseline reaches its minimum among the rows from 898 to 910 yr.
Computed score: 901.0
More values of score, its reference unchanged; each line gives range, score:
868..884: 869.0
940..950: 943.0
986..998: 997.0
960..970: 961.0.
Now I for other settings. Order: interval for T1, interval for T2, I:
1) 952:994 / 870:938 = 0.6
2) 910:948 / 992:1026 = 1.2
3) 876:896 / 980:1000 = 1.0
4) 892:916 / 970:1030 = 0.4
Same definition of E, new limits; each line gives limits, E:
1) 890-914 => -1.1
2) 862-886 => -1.1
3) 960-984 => -1.1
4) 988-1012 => -1.6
